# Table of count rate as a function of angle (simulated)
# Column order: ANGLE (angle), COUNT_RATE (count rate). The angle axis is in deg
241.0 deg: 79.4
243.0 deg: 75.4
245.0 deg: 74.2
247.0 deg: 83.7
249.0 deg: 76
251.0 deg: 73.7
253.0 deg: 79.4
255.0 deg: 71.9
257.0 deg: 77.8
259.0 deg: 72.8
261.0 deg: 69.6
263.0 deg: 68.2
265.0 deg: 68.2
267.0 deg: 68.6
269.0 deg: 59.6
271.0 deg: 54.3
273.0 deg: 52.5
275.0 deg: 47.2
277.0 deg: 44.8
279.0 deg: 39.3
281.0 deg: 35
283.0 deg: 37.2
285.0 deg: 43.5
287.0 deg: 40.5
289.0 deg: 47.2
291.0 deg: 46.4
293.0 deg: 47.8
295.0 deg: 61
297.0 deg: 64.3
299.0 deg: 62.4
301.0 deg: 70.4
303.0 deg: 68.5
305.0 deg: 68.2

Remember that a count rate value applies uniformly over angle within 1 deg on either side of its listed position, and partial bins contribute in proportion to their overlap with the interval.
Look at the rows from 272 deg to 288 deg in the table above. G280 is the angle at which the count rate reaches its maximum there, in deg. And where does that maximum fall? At 273.0 deg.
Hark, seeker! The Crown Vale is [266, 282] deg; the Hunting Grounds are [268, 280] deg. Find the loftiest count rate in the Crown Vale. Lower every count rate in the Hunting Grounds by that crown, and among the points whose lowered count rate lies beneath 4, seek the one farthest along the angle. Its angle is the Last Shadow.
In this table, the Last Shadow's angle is 279.0 deg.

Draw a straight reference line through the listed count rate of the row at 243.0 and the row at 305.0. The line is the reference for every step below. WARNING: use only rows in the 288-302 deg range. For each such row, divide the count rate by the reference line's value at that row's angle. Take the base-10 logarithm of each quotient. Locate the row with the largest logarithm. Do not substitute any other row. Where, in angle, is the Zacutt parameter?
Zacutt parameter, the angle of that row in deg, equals 301.0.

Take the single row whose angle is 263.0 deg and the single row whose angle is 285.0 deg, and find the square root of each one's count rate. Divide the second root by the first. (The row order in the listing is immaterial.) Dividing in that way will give 0.80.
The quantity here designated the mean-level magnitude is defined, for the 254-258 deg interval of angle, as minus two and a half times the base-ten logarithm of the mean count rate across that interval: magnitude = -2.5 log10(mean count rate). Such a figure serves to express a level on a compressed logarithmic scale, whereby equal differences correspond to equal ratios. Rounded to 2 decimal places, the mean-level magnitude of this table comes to -4.69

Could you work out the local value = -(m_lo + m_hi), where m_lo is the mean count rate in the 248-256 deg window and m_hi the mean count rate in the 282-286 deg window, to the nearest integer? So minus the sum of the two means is -116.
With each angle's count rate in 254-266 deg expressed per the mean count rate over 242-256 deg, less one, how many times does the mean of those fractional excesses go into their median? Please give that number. 1.14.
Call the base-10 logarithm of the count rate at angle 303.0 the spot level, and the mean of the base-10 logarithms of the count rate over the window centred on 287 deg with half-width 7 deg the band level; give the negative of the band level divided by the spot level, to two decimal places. -0.89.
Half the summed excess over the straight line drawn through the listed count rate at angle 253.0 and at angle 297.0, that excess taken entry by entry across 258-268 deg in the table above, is -16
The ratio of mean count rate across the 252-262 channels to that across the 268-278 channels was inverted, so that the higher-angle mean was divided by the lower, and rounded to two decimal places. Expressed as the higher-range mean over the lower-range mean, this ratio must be 0.70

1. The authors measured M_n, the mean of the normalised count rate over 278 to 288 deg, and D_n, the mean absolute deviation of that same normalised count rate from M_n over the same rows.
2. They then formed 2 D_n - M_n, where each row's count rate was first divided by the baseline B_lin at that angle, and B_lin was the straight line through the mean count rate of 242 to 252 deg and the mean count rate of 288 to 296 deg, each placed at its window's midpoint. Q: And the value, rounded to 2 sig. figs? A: -0.58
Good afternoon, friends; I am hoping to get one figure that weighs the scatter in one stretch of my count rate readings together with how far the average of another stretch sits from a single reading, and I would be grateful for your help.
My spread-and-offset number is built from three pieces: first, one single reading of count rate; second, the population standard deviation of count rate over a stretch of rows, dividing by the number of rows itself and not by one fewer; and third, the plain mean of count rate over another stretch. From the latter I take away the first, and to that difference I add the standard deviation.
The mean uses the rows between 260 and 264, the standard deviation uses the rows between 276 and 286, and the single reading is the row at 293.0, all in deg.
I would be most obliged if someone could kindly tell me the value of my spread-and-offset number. 25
